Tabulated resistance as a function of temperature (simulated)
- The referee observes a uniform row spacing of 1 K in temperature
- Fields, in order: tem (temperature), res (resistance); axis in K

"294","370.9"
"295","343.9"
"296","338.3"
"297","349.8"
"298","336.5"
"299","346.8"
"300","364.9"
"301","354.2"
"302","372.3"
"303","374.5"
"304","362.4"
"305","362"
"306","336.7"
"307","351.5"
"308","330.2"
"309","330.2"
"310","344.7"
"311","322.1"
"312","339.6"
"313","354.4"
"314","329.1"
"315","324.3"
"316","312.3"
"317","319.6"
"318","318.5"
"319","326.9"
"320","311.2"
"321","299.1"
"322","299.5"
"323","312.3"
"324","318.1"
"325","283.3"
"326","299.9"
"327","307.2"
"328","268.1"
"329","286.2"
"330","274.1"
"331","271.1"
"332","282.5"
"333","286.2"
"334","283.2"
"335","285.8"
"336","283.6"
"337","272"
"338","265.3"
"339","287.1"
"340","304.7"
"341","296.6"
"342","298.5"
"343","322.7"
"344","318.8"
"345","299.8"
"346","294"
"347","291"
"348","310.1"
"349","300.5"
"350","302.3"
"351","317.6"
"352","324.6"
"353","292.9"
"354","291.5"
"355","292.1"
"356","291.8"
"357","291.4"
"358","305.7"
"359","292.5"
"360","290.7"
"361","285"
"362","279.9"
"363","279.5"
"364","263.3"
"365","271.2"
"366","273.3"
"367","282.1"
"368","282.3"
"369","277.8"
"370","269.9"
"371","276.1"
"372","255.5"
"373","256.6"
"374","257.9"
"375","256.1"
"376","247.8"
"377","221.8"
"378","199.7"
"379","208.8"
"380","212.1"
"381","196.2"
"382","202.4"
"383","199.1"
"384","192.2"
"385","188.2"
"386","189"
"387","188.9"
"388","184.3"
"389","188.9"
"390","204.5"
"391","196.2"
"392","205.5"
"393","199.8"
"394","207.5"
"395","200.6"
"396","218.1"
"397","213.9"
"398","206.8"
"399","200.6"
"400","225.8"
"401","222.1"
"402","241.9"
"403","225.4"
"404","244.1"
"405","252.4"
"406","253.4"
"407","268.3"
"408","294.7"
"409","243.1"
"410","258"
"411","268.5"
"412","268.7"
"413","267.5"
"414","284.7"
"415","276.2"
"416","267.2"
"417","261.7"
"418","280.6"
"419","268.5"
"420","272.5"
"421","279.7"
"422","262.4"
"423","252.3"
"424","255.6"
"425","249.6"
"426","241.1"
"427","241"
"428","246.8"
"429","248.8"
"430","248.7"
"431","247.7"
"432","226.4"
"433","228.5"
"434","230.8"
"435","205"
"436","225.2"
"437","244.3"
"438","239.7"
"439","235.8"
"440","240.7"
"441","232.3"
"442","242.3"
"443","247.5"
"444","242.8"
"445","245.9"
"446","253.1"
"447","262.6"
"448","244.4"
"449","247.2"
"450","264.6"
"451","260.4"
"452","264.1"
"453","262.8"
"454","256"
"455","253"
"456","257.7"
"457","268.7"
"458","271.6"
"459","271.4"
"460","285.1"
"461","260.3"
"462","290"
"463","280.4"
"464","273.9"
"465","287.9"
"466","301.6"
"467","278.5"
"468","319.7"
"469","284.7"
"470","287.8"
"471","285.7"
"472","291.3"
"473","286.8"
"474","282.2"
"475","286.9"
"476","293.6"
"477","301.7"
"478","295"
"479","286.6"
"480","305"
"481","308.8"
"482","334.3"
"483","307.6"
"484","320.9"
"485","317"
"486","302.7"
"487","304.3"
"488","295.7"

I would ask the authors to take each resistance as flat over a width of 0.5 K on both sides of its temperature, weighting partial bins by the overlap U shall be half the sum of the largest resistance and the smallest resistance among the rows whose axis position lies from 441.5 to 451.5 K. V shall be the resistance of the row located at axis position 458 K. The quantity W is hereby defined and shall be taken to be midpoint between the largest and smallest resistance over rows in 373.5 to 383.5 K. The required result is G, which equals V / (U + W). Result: 0.57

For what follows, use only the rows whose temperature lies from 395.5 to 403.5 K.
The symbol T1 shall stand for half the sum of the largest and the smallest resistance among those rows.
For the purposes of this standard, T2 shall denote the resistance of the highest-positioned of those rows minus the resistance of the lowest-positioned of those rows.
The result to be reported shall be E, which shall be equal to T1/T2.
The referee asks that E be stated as 30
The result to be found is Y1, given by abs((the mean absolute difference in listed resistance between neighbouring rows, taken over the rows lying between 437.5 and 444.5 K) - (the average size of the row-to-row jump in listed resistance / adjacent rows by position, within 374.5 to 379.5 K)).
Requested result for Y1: 10.2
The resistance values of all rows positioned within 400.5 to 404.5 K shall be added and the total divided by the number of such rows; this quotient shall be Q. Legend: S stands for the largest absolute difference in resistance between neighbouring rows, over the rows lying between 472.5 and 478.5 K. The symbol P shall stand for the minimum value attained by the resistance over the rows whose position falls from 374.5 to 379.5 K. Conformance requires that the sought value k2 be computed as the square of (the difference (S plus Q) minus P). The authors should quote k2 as 1745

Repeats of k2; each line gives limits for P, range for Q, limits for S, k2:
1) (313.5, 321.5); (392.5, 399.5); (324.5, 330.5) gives 2835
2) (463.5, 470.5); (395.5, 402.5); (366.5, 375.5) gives 1214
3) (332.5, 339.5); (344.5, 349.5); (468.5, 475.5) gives 1551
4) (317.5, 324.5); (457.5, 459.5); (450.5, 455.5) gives 433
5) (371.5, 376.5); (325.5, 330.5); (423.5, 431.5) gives 2285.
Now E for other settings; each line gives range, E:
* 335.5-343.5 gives 8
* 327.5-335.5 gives 16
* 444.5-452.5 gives 14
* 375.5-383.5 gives -5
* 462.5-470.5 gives 40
